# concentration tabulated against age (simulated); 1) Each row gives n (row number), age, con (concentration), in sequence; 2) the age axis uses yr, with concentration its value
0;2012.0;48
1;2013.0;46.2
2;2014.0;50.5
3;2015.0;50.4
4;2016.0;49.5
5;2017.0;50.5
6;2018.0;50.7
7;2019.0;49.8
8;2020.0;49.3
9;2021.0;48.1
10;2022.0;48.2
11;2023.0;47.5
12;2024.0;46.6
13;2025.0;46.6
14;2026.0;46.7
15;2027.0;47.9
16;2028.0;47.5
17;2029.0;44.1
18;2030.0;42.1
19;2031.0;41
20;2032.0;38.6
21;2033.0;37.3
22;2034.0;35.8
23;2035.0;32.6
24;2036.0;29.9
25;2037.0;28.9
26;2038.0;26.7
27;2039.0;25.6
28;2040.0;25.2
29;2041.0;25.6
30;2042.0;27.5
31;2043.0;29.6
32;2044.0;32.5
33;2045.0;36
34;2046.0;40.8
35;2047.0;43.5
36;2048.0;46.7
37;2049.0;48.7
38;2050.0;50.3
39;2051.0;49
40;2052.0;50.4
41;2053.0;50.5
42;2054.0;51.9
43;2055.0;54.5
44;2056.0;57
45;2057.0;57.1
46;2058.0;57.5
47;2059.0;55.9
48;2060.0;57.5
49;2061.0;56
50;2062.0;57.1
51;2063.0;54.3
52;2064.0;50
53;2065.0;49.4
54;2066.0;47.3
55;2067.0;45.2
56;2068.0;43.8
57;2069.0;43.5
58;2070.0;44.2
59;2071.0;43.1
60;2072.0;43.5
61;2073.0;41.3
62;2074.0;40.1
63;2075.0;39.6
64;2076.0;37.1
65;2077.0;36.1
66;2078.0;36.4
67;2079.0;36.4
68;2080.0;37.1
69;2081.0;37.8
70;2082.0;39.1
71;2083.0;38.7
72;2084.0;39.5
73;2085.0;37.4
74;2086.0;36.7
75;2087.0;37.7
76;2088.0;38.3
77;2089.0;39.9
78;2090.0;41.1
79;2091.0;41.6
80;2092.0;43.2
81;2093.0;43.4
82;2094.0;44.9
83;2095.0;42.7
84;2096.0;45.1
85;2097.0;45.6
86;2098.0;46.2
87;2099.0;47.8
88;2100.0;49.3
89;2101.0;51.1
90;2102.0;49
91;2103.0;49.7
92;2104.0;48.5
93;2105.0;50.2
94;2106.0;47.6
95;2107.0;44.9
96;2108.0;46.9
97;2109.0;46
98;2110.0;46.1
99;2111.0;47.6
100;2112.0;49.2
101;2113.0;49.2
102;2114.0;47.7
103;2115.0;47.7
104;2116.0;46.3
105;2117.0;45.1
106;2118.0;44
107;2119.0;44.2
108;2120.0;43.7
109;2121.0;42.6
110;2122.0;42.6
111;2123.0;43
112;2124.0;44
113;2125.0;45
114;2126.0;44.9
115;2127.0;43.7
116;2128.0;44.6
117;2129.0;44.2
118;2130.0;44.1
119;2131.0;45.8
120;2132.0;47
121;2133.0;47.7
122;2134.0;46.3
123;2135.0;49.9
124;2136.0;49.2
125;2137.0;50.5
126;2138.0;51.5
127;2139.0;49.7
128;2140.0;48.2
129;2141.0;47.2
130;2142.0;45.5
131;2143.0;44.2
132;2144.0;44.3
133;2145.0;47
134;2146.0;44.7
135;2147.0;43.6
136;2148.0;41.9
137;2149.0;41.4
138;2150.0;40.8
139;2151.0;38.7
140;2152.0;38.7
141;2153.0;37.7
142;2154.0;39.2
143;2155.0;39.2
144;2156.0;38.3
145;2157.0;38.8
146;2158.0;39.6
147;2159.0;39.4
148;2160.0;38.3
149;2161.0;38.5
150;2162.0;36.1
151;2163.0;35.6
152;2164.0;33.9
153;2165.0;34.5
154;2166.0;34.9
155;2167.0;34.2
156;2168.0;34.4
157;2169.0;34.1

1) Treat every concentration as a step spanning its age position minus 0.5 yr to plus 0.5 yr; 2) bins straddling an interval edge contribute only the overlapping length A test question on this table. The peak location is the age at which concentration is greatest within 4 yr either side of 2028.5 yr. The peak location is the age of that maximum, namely 2027.0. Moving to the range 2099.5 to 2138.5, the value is 2138.0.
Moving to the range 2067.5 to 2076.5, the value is 2070.0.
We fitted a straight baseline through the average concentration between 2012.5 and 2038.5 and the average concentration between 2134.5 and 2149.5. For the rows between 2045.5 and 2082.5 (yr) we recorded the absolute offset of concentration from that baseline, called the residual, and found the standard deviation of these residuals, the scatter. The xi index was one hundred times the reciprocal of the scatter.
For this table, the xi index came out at 25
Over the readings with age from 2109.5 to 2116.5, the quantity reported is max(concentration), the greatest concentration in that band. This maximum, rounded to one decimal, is 49.2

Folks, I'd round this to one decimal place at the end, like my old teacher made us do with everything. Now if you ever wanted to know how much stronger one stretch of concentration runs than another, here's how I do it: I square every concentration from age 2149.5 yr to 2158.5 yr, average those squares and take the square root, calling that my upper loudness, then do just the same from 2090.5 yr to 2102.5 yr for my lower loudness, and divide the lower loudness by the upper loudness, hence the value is 1.2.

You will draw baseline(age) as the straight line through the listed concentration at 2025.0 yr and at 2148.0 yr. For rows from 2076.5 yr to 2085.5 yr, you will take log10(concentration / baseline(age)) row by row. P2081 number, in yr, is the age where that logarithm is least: 2077.0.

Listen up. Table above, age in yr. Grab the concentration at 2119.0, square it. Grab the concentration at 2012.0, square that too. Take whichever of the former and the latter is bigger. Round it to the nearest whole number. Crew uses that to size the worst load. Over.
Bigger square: 2304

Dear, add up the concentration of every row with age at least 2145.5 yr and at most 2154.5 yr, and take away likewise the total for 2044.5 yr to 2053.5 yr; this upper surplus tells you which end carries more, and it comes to -49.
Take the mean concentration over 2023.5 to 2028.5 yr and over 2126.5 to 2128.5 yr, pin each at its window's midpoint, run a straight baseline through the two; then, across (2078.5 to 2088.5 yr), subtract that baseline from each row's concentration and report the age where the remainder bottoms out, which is 2079.0 yr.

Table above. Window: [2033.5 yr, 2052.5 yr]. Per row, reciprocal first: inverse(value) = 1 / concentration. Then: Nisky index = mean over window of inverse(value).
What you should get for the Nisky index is 0.0295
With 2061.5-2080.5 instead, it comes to 0.0234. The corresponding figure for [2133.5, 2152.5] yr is 0.0222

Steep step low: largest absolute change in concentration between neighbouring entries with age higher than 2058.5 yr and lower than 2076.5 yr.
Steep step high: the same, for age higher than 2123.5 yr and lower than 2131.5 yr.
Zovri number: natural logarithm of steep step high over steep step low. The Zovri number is -0.93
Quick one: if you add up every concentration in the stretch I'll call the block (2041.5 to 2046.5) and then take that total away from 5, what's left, -161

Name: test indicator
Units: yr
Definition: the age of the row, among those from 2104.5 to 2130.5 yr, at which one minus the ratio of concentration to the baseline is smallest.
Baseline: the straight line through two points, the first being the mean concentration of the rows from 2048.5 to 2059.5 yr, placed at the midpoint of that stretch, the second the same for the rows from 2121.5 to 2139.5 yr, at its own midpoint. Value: 2105.0 yr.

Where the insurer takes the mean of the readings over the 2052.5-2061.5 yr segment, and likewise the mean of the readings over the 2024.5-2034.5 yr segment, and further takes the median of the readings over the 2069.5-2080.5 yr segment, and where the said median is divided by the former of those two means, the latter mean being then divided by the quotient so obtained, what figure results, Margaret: 60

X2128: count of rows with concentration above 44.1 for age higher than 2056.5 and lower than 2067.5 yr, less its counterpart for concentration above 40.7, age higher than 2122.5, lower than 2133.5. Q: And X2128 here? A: 0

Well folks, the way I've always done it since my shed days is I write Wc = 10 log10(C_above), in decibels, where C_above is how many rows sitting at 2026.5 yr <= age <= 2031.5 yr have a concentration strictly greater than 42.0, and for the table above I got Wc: 6.0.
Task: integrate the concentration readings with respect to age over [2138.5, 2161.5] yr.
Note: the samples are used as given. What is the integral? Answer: 965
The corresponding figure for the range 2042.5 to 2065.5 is 1136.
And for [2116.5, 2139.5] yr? 1053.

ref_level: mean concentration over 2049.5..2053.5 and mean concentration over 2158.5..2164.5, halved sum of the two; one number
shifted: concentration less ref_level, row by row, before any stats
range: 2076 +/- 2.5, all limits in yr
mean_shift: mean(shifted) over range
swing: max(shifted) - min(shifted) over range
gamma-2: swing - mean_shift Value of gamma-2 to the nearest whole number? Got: 10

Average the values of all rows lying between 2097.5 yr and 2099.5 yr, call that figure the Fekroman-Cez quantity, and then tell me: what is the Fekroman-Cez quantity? 47.0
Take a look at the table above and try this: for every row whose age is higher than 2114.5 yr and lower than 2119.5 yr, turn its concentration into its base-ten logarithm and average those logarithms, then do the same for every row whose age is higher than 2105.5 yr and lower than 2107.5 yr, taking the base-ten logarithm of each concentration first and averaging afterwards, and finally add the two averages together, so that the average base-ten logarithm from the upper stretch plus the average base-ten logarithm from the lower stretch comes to 3.32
